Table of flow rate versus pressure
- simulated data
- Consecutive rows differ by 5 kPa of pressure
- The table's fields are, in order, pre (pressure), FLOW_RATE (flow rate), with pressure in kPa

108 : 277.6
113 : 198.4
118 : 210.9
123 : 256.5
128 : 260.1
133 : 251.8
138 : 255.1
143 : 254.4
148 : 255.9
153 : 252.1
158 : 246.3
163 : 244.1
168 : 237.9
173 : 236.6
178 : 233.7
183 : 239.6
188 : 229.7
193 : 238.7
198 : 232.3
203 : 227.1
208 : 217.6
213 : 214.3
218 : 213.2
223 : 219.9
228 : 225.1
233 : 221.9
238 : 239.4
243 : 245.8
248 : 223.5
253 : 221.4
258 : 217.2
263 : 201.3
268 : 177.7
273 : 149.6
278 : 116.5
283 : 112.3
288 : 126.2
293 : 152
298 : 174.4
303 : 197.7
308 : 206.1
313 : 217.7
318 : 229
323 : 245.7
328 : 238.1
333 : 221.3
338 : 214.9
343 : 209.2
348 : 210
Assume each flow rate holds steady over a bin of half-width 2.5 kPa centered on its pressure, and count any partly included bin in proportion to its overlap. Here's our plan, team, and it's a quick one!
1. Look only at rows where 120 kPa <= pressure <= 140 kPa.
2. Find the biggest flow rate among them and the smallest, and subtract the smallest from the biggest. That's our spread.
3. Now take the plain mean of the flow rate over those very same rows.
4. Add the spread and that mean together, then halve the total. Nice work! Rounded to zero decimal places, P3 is 132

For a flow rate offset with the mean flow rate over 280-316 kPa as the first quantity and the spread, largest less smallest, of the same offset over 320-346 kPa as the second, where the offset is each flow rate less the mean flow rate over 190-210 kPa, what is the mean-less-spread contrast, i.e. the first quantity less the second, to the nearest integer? -96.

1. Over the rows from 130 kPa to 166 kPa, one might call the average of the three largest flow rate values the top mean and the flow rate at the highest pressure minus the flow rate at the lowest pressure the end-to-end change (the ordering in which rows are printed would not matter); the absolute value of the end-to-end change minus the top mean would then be 263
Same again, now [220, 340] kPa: 249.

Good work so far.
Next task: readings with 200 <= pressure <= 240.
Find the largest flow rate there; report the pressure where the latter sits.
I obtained 238 kPa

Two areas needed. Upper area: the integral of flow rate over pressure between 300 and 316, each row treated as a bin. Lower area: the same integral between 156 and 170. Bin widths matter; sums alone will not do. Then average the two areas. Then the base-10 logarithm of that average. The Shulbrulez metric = 3.53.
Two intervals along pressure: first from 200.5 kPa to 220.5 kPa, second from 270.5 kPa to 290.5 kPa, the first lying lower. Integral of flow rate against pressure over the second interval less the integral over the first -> -1838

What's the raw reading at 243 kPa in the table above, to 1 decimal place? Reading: 245.8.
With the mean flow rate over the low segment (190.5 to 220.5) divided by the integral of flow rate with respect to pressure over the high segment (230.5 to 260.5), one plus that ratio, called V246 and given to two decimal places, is 1.03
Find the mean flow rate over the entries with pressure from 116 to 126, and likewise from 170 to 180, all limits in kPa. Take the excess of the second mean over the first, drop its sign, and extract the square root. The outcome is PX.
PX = 1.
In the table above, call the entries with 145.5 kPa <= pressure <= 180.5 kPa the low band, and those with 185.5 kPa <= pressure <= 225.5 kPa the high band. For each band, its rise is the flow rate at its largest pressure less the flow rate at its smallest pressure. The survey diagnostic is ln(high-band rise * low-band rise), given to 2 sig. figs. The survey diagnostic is 5.4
